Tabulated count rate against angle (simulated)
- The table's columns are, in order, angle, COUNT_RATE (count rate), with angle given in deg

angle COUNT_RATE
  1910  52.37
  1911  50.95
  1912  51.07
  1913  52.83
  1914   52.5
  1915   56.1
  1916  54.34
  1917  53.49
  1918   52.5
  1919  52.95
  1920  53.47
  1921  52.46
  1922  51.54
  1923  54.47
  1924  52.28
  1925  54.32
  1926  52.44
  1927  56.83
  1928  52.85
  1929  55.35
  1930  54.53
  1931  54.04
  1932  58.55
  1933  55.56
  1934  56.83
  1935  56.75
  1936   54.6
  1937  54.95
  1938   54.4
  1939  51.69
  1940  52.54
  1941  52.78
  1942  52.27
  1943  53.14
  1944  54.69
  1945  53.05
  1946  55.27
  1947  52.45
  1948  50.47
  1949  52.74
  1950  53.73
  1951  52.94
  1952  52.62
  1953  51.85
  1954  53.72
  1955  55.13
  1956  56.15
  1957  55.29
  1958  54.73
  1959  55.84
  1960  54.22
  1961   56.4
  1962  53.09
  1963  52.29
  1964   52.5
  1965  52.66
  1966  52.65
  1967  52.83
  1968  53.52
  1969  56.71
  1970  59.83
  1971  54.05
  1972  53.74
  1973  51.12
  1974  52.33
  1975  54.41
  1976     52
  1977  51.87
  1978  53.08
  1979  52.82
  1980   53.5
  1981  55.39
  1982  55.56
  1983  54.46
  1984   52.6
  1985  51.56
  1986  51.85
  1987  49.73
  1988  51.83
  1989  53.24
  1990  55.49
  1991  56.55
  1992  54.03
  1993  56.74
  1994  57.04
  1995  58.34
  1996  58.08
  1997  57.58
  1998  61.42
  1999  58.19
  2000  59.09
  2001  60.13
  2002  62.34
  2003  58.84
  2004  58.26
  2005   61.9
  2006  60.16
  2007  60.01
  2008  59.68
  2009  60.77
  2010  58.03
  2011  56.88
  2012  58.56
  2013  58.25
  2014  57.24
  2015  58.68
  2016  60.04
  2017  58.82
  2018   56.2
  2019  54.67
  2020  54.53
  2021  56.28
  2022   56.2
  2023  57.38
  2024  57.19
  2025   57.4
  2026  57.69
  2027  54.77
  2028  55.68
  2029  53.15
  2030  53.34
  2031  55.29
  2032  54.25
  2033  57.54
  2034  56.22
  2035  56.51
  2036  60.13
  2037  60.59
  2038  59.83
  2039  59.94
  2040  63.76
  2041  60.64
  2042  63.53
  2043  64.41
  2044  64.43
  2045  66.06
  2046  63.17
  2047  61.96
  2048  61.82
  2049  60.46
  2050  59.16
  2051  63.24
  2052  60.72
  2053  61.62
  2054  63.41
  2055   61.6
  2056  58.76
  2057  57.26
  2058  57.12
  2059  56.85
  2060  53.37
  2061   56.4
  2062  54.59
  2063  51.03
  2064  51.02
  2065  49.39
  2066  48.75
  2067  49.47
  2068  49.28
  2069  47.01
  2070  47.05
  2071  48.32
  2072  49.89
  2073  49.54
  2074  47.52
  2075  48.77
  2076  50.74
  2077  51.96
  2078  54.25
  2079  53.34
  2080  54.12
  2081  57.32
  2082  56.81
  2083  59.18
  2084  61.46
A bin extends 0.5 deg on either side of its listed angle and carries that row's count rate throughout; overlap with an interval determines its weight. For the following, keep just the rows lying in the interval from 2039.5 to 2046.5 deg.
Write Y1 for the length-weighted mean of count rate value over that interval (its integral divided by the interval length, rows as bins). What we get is 63.7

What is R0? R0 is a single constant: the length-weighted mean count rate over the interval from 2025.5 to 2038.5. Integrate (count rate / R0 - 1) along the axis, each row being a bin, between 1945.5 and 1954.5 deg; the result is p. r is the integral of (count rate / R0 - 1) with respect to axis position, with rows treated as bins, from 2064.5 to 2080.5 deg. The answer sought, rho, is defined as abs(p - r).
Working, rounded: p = -0.6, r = -1.86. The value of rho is 1.3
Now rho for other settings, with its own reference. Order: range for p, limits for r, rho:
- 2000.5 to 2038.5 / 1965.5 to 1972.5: 1.0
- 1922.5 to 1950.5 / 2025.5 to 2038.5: 1.2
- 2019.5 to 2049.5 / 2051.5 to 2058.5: 0.8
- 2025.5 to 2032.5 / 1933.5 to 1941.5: 0.1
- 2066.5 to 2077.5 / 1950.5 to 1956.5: 1.2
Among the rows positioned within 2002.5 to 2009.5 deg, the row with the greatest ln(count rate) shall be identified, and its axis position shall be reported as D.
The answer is 2005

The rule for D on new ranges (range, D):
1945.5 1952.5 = 1946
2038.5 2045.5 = 2045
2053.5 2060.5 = 2054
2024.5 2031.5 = 2026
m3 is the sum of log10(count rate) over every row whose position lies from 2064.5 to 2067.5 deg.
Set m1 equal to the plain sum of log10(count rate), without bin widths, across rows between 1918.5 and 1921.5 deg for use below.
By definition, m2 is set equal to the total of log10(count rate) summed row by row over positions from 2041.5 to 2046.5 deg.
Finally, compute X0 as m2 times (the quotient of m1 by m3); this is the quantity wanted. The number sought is 9.2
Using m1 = 5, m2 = 9.0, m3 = 5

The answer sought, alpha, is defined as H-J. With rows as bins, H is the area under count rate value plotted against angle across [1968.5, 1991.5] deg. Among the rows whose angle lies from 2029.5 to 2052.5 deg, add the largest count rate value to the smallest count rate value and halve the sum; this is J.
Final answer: 1174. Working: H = 1234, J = 59.7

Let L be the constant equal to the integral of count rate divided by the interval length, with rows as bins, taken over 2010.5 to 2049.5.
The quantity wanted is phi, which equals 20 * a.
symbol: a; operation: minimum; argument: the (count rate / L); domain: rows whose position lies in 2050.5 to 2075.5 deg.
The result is 16.1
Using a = 0.80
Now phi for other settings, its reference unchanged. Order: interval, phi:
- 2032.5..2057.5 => 19.2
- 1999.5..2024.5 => 18.6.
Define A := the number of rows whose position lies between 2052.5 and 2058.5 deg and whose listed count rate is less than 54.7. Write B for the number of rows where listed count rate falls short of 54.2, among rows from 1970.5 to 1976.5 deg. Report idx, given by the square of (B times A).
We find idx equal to 0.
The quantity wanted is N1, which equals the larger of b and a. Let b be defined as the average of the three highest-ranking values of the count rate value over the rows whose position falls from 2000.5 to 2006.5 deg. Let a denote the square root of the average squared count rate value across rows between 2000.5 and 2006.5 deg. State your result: 61.5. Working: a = 60.3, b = 61.5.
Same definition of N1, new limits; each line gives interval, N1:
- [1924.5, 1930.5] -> 55.6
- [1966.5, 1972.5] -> 56.9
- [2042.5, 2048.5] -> 65.0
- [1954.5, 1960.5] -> 55.8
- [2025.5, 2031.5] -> 56.2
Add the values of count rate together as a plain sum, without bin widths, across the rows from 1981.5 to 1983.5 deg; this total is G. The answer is 110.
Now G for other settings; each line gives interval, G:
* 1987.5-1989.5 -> 105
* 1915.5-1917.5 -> 108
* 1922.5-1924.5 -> 107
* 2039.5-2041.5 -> 124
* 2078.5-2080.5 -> 107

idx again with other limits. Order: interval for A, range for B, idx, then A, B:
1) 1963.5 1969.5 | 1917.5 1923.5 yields 625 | 5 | 5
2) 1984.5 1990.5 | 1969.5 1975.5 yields 400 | 5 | 4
